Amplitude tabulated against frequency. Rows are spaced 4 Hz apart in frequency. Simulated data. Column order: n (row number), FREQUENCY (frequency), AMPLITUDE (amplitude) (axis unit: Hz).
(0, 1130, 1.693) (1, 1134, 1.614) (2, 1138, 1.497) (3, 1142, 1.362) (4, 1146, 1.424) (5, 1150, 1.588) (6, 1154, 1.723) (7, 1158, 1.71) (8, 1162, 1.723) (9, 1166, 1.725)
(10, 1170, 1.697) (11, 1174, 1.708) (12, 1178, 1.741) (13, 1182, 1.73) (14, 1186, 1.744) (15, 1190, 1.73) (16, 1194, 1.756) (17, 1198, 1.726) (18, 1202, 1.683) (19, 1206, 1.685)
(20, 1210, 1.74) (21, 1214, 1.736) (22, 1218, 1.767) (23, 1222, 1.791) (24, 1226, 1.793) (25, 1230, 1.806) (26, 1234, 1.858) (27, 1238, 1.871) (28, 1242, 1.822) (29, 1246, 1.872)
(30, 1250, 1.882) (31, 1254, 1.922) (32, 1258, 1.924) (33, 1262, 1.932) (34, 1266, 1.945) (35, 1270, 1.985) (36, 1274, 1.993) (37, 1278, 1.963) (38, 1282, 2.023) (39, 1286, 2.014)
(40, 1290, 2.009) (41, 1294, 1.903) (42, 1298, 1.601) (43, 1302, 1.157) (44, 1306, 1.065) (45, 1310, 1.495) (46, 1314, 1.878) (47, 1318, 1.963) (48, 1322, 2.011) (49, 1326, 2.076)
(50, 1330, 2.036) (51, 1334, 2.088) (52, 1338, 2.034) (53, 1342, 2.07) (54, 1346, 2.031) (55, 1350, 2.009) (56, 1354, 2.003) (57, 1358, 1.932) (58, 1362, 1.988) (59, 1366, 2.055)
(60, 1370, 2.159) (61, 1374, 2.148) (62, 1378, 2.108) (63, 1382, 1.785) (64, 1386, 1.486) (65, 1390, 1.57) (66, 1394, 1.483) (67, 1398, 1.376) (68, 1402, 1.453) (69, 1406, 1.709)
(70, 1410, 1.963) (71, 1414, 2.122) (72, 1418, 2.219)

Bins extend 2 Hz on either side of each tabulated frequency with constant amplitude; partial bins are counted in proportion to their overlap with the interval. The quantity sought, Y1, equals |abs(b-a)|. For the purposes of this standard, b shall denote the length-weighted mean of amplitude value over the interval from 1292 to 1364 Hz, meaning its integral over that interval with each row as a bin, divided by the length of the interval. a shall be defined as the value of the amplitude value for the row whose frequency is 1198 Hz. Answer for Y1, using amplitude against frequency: 0.13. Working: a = 1.726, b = 1.85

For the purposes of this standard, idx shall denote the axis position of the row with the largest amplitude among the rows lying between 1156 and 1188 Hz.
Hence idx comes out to 1186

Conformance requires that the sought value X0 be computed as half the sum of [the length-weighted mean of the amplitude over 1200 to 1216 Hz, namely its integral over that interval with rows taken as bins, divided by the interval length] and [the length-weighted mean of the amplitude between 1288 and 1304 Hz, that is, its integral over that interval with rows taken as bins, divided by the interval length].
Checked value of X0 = 1.69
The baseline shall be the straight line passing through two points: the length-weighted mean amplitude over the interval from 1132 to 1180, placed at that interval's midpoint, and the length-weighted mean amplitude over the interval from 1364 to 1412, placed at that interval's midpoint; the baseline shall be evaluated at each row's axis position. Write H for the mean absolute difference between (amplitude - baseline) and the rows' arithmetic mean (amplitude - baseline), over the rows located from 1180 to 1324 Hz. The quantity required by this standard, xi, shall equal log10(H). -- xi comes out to -0.9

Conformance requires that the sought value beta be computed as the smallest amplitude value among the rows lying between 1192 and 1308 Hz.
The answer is 1.065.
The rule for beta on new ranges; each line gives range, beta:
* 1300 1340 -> 1.065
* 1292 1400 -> 1.065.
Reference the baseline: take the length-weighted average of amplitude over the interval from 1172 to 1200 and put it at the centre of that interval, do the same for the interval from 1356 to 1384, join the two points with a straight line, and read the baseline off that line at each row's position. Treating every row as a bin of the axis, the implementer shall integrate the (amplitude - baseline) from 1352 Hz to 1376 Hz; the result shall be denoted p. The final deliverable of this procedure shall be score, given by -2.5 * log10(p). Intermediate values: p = 0.8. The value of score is 0.3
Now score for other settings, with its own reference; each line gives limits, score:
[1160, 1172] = 2.0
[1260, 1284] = -1.0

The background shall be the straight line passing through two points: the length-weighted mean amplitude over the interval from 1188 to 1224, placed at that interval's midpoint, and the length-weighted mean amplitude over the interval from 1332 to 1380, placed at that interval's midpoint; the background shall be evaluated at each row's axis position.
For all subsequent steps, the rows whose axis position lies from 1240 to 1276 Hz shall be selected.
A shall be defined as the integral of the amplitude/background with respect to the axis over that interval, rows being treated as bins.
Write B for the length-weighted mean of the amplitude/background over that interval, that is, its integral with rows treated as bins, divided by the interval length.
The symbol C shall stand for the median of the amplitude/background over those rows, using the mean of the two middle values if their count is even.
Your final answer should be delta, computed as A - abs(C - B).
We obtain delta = 37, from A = 37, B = 1.04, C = 1.043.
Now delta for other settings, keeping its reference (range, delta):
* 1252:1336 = 81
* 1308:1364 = 55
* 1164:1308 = 143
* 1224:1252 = 29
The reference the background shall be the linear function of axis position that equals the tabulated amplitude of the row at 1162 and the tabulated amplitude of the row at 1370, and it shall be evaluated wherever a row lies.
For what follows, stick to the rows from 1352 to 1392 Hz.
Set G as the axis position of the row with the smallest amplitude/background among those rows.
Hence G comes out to 1386 Hz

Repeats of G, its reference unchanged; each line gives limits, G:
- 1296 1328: 1306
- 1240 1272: 1242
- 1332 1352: 1350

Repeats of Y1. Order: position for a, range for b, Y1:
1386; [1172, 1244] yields 0.27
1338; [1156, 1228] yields 0.30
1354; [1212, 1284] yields 0.12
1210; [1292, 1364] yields 0.11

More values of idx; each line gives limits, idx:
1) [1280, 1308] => 1282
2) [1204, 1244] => 1238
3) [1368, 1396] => 1370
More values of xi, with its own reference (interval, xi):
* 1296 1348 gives -0.5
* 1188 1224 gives -1.6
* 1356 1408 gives -0.6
